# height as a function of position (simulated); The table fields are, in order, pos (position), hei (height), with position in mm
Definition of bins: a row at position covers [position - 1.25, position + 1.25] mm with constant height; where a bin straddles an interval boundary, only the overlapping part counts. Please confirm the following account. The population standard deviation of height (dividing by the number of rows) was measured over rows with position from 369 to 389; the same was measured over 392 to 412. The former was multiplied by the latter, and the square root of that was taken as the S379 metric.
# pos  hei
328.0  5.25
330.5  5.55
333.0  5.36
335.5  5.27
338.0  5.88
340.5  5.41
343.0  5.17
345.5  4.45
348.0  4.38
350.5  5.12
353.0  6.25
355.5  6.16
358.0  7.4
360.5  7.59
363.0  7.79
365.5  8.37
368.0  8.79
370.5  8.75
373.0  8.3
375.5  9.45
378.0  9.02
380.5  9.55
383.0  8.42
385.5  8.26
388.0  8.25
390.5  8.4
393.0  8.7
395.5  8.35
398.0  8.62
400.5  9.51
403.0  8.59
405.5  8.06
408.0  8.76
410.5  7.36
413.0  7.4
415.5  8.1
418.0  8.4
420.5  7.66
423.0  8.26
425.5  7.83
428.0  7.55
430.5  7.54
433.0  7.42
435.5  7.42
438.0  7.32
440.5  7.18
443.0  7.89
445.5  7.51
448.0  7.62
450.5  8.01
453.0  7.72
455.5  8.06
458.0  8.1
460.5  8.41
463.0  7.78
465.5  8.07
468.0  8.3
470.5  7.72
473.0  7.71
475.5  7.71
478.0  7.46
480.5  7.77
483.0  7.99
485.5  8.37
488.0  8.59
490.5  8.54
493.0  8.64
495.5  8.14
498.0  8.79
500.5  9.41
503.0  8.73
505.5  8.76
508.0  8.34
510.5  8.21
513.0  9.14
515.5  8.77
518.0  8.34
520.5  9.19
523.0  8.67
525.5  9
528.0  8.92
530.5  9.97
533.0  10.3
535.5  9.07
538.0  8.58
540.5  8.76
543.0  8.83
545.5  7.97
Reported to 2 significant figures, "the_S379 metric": 0.54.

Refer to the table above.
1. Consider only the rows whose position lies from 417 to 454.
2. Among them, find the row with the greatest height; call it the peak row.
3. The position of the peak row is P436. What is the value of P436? 418.0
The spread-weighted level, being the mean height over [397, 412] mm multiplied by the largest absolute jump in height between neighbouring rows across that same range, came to 12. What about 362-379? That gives 10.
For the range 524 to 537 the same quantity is 12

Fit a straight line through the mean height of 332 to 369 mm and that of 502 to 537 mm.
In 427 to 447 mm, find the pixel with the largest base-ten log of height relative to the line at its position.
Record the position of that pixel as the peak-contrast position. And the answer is 443.0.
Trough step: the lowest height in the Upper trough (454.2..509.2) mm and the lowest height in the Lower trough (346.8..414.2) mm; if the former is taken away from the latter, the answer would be -3.1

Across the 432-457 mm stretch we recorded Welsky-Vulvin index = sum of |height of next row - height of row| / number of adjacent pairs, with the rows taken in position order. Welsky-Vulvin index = 0.27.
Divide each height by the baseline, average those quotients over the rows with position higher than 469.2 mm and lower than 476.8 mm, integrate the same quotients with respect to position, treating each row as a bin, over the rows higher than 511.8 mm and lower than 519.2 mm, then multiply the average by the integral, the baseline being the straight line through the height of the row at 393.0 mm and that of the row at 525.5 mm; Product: 6.3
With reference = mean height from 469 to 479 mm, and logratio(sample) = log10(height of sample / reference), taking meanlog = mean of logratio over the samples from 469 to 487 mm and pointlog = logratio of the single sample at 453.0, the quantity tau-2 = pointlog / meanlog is 0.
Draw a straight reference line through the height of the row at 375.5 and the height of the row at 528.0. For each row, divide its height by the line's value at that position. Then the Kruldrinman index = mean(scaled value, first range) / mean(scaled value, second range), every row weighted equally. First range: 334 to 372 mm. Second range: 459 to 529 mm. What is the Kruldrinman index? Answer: 0.73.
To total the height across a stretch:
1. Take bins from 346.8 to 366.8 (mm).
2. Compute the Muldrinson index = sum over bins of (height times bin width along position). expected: 133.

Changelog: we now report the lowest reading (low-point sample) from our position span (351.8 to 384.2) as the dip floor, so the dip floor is 6.16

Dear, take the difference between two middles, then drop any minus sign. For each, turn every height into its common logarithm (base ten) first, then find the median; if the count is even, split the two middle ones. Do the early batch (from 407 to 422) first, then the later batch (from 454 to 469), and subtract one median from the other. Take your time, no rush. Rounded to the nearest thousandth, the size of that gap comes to 0.011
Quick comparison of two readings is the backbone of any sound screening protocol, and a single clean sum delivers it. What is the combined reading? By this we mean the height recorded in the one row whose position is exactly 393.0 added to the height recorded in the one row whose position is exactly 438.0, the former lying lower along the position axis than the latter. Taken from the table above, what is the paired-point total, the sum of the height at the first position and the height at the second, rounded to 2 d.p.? 16.02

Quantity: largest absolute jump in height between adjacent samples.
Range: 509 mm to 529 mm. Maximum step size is 0.9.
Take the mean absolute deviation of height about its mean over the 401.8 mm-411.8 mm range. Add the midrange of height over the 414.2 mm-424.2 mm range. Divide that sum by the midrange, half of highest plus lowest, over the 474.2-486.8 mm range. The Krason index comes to 1.08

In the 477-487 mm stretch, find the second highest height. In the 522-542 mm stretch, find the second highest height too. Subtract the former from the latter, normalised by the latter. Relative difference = 0.20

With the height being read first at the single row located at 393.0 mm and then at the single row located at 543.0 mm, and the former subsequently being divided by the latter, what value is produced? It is 0.99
